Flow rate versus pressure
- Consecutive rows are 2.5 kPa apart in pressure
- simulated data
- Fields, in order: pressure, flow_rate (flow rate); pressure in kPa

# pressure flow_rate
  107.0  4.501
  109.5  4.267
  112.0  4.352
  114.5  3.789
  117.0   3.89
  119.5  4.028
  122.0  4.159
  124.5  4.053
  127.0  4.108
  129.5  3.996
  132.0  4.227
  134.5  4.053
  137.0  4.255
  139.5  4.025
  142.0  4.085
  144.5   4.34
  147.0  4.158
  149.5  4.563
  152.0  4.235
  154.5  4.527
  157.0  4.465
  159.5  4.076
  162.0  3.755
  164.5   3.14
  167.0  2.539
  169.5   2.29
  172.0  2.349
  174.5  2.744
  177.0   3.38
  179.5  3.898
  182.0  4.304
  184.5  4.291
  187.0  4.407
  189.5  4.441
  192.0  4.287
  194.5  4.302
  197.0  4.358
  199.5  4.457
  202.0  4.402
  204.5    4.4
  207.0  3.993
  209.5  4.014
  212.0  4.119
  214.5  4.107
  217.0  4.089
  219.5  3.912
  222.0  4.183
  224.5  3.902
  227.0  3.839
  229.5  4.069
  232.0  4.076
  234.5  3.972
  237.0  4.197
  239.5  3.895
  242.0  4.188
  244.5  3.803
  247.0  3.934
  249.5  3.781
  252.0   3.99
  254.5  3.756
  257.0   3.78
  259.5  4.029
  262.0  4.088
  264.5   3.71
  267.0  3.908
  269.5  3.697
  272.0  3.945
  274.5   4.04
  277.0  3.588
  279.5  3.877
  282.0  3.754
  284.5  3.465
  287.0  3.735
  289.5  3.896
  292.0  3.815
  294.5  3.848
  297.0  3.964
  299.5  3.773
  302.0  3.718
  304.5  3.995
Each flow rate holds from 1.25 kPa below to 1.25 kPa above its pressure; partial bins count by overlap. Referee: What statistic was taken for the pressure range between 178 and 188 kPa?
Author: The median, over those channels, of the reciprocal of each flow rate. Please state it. 0.233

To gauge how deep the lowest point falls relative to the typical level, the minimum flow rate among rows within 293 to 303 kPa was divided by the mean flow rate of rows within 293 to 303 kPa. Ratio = 0.97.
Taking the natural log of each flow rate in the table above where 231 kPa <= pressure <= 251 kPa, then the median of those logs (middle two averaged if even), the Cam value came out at 1.37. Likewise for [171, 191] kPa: 1.41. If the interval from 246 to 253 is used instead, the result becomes 1.37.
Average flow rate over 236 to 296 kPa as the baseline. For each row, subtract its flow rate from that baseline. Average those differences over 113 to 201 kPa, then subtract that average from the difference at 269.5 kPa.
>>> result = 0.2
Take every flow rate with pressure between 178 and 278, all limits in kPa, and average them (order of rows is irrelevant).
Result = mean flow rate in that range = 4.05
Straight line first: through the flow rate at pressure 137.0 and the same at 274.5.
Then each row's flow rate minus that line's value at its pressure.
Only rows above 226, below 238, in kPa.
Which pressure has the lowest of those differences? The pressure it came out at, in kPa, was 227.0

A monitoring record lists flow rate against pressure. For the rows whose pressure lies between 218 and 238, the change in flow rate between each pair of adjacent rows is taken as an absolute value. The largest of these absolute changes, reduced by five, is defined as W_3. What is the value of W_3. -4.7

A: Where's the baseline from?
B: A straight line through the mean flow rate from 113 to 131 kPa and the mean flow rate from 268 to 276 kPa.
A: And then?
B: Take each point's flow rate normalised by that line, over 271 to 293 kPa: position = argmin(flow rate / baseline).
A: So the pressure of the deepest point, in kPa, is 284.5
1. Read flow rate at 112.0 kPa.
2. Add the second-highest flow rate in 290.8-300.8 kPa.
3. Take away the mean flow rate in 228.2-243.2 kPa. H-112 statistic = 4.13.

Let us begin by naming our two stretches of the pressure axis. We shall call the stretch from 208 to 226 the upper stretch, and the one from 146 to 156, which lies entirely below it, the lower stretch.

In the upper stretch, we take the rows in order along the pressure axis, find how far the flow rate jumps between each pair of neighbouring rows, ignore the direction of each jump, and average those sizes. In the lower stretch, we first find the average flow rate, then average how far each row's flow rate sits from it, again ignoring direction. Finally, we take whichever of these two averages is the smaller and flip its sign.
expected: -0.14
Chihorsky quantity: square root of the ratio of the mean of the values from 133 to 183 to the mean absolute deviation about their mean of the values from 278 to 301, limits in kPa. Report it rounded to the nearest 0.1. 6.2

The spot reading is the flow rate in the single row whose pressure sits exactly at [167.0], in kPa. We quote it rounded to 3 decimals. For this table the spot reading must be 2.539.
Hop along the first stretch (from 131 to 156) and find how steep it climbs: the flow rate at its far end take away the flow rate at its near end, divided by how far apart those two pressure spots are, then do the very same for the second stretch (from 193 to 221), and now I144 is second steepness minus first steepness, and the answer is -0.029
